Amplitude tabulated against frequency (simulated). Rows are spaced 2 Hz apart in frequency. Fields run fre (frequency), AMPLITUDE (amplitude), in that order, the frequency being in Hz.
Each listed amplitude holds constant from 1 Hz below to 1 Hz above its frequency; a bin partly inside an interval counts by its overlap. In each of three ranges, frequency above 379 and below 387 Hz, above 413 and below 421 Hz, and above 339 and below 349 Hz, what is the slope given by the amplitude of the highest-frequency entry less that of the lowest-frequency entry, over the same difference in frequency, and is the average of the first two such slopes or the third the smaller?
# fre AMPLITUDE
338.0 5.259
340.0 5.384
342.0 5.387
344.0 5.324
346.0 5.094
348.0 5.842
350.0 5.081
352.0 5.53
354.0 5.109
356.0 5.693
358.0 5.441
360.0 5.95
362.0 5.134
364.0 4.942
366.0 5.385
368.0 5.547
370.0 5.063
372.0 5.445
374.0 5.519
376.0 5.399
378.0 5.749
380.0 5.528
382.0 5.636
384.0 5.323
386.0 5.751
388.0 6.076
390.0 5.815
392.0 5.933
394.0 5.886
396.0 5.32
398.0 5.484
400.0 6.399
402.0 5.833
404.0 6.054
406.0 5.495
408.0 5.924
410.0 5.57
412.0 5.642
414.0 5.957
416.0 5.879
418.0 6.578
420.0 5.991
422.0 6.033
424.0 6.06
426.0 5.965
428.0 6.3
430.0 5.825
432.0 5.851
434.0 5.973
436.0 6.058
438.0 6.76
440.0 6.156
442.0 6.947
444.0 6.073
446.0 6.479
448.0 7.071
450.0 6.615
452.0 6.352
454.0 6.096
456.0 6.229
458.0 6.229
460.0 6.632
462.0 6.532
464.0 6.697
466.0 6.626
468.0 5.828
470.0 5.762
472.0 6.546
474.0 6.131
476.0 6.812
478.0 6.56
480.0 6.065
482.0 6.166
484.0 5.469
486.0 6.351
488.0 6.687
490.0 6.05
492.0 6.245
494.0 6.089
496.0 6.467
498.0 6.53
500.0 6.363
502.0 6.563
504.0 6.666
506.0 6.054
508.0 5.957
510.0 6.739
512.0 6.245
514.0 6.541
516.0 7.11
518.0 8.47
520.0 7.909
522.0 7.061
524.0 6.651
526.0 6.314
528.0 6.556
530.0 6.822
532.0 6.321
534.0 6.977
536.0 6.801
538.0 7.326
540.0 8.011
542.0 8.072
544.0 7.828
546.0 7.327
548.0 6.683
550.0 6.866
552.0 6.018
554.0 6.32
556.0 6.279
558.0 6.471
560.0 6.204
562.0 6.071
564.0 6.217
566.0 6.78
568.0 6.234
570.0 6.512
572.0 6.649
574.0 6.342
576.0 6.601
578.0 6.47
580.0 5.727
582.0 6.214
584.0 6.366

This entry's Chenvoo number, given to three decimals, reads 0.021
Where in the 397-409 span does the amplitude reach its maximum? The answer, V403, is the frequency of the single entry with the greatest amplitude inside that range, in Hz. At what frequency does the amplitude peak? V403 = 400.0 Hz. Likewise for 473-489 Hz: 476.0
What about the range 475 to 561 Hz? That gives 518.0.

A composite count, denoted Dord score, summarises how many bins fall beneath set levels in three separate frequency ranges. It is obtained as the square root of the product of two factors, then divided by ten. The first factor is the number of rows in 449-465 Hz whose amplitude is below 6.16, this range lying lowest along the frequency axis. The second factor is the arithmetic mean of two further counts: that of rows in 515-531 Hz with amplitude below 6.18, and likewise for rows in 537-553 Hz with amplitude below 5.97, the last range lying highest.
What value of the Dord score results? 0.00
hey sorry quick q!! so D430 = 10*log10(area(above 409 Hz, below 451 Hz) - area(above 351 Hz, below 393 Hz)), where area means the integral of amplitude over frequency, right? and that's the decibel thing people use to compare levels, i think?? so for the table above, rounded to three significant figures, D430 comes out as 14.4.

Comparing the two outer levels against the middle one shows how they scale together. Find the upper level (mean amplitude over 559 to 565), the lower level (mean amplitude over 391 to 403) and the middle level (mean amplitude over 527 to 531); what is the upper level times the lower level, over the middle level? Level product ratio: 5.4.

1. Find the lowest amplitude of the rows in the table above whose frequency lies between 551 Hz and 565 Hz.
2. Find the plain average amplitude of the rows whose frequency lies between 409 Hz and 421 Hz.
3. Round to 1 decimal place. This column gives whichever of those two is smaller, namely 5.9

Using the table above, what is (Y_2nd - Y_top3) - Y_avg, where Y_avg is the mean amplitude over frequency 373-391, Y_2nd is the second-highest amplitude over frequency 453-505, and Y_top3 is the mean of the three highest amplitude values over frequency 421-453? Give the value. -5.9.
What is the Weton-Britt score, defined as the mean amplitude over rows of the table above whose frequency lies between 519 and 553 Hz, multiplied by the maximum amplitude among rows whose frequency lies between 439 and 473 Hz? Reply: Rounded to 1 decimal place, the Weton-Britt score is 49.7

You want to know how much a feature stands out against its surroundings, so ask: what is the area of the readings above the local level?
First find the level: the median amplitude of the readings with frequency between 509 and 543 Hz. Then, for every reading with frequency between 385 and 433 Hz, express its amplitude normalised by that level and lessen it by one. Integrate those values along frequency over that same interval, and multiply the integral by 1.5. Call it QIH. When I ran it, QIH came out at -10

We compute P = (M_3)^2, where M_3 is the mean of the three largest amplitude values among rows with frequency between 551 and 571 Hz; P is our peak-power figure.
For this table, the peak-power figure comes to 43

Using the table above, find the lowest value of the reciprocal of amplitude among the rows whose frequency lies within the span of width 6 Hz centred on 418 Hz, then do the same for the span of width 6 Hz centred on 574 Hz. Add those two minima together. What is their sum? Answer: 0.302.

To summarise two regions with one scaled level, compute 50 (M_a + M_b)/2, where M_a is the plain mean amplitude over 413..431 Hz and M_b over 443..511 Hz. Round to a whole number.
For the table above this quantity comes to 310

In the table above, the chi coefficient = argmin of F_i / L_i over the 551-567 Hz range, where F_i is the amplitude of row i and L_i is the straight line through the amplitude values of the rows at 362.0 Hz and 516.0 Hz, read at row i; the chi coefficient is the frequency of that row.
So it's 562.0 Hz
